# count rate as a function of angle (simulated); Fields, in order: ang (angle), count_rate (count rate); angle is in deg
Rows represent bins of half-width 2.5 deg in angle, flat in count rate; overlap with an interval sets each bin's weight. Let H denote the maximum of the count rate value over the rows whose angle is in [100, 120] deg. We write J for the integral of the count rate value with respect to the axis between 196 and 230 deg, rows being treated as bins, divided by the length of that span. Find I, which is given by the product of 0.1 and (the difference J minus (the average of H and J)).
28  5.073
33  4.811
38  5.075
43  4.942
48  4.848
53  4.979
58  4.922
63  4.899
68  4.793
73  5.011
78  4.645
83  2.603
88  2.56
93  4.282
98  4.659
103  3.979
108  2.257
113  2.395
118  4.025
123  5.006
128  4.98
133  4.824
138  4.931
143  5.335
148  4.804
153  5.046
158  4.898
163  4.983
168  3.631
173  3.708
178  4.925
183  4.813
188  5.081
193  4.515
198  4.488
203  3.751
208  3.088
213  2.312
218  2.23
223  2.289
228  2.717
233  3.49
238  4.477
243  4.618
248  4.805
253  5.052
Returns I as -0.053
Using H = 4.025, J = 3.0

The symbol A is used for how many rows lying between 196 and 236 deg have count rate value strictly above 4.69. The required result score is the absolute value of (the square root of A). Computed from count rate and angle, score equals 0.0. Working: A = 0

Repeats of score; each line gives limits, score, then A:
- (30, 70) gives 2.8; 8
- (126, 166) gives 2.8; 8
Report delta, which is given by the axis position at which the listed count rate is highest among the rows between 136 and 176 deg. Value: 143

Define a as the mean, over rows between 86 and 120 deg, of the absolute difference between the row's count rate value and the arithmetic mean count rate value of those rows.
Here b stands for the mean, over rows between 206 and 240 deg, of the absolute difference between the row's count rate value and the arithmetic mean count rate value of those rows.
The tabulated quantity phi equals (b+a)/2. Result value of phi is 0.77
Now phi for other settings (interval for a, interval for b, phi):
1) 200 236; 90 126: 0.68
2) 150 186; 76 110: 0.73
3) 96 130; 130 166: 0.51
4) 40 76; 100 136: 0.49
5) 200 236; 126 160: 0.32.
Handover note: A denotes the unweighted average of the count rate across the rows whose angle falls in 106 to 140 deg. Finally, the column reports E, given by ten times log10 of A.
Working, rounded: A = 4.1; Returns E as 6.08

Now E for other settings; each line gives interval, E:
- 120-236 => 6.20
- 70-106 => 5.98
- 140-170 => 6.80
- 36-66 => 6.94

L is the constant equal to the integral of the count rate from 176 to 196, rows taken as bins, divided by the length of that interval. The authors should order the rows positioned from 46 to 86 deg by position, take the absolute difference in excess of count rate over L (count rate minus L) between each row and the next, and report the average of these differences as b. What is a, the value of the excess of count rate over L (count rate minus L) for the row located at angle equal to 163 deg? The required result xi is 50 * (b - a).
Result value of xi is 13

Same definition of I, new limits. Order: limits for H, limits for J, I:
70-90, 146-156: -0.004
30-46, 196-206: -0.051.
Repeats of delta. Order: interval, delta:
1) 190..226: 193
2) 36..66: 38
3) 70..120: 73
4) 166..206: 188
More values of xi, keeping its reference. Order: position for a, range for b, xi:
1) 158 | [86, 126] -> 48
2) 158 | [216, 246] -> 20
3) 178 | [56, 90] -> 18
